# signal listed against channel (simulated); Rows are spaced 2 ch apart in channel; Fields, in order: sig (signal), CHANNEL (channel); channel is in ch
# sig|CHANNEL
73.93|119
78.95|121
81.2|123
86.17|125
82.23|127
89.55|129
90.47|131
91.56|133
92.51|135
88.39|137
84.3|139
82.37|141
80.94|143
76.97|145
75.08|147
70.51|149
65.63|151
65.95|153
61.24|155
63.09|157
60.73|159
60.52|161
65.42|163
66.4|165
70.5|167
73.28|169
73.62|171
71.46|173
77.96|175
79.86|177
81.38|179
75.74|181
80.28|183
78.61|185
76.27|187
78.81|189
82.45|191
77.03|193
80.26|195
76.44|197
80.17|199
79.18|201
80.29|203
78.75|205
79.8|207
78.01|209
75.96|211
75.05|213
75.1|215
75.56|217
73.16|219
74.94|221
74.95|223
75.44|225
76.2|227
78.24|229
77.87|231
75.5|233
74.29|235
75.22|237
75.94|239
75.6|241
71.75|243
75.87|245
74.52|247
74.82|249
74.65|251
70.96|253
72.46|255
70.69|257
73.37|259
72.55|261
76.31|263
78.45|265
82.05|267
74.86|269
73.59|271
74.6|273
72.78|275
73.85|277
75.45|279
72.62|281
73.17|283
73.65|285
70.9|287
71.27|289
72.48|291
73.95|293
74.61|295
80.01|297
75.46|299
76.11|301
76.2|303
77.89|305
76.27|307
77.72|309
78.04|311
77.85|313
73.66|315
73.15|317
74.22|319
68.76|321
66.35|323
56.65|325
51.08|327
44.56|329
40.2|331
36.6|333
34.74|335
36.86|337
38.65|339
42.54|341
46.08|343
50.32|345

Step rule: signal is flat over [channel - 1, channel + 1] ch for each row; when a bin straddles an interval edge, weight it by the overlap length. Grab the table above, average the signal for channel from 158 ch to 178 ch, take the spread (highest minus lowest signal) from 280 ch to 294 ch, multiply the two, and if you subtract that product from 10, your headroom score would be -203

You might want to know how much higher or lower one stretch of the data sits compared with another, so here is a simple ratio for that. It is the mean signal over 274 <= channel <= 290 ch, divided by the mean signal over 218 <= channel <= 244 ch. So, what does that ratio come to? 0.969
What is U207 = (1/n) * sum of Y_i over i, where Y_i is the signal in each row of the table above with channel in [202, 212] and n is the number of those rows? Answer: 78.6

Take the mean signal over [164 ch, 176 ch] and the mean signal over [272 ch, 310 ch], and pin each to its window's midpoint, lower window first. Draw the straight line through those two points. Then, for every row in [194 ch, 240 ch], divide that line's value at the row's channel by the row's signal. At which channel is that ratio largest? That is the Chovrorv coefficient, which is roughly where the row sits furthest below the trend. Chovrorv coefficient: 219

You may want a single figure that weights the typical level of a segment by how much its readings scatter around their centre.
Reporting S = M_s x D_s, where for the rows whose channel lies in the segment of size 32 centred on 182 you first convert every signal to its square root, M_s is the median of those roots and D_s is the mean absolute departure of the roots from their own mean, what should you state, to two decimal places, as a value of 1.42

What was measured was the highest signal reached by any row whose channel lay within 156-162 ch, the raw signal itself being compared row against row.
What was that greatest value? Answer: 63.09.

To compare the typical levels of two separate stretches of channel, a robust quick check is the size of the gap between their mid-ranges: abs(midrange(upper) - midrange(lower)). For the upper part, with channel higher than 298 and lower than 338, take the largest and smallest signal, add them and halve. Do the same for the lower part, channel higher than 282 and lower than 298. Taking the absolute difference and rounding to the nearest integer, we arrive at 19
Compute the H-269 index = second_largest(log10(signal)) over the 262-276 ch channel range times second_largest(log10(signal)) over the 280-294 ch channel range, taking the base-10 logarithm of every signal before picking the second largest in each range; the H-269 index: 3.54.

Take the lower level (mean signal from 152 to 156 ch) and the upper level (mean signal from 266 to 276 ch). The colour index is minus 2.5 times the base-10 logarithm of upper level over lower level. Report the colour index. -0.19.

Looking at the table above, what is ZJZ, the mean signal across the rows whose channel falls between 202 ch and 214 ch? 78.0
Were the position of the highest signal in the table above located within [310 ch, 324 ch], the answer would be 311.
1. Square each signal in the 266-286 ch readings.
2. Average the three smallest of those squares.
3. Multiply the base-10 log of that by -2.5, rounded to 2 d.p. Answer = -9.31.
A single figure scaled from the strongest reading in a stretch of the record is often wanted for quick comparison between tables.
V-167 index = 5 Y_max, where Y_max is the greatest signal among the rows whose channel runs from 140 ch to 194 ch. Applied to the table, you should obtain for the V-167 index 412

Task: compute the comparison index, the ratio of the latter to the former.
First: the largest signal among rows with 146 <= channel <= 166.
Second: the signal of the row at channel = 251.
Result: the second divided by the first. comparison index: 0.99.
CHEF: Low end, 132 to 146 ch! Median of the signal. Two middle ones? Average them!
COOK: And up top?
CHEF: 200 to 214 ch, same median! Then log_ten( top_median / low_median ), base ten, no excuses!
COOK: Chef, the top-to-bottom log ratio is -0.03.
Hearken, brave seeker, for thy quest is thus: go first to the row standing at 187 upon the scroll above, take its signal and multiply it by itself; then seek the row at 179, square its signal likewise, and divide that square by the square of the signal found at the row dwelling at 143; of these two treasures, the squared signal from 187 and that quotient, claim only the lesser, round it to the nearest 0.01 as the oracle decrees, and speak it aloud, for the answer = 1.01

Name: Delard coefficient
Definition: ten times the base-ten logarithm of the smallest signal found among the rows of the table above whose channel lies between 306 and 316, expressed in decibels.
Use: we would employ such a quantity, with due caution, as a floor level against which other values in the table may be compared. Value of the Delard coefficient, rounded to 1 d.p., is 18.7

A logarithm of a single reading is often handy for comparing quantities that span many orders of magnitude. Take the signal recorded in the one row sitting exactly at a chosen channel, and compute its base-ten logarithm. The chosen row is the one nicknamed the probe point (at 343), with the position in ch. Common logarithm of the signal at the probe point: 1.66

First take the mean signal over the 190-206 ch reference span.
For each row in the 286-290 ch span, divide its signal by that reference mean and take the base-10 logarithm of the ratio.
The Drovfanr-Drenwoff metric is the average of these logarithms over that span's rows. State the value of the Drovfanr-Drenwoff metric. -0.048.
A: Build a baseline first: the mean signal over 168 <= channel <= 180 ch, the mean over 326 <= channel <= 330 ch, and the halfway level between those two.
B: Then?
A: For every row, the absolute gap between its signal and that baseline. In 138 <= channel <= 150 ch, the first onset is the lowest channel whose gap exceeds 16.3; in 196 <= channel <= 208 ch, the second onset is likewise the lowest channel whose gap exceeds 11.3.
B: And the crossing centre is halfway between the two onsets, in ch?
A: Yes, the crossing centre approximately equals 168 ch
